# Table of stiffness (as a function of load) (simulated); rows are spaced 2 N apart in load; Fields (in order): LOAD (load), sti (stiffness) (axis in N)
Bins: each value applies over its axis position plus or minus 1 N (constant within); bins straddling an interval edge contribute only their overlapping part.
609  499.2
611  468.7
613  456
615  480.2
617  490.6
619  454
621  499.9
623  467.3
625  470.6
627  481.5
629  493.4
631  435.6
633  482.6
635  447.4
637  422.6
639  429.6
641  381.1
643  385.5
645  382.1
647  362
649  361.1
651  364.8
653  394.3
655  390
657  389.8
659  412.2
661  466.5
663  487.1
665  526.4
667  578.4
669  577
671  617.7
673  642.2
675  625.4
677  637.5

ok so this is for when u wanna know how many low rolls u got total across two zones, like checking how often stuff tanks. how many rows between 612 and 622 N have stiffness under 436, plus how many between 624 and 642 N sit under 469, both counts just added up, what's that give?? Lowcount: 5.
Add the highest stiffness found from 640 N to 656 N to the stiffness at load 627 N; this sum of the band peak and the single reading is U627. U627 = 876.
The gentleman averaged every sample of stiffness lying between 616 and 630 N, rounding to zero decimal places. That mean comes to 480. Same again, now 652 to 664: 423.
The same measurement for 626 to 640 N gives 456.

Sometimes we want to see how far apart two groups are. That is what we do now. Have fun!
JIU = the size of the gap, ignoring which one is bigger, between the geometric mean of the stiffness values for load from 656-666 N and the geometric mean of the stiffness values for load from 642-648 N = 77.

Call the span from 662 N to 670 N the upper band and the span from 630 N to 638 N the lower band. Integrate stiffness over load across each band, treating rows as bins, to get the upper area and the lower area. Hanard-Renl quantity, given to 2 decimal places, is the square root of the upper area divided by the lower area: 1.10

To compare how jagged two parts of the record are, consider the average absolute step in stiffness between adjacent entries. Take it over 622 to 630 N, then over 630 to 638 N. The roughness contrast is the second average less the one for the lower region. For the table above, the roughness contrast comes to 27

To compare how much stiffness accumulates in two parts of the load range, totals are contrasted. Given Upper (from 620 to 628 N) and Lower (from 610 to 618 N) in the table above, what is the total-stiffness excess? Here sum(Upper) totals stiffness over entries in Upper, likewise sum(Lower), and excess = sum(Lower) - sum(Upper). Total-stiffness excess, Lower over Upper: -24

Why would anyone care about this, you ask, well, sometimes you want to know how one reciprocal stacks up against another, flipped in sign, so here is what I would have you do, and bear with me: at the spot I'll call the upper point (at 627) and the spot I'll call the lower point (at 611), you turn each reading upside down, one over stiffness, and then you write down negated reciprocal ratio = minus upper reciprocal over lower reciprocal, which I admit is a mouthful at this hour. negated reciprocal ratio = -1.0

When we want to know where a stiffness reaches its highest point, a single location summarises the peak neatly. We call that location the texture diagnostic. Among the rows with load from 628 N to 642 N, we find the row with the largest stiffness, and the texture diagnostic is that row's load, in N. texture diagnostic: 629 N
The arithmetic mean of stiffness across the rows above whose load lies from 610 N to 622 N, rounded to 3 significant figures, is 475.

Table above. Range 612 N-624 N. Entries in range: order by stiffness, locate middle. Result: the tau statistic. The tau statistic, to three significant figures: 474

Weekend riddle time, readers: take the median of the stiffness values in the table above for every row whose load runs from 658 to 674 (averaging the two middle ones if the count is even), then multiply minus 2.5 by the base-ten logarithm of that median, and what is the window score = -6.85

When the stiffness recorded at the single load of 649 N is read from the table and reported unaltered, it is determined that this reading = 361.1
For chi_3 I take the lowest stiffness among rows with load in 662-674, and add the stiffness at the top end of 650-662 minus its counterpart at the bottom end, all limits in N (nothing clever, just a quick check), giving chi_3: 589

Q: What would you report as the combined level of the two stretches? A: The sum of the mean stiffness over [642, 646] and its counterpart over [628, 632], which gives 848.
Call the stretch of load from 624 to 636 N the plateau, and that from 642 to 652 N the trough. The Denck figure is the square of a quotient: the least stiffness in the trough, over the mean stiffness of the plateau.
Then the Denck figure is 0.59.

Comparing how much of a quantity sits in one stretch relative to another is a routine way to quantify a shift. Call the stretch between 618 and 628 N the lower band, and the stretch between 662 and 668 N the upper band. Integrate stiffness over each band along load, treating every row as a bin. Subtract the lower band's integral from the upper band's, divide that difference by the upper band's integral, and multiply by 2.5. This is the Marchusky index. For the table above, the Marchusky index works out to -1.2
